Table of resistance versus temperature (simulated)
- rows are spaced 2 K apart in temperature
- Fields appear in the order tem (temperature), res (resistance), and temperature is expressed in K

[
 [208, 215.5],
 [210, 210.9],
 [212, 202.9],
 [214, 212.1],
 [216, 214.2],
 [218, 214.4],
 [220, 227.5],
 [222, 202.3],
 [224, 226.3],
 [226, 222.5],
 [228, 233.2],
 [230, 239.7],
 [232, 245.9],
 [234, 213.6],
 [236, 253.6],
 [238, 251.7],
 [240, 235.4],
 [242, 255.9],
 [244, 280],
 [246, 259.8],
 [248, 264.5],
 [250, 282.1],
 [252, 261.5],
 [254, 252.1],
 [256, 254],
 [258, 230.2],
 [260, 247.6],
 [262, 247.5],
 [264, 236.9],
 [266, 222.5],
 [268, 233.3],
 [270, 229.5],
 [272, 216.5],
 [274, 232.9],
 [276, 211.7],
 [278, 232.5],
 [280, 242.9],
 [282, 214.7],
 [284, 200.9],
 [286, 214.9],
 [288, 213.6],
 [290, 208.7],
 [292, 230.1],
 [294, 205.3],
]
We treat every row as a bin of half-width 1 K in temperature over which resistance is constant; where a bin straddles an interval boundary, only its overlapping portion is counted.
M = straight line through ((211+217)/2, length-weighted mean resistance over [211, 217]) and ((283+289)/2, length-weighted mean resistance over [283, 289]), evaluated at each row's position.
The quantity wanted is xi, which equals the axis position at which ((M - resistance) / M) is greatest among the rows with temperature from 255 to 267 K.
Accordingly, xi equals 266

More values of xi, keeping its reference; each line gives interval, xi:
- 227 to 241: 234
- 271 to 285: 284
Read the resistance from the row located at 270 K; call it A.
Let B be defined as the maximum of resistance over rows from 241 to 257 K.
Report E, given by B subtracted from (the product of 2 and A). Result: 177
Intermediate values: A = 229.5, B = 282.1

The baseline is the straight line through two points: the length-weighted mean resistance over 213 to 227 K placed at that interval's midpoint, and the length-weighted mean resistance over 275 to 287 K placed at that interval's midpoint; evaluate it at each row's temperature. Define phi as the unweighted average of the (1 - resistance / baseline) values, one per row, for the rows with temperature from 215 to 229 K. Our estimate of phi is -0.013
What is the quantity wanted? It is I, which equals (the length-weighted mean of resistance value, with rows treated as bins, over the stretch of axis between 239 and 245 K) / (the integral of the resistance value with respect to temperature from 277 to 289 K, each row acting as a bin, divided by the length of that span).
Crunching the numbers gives 1.17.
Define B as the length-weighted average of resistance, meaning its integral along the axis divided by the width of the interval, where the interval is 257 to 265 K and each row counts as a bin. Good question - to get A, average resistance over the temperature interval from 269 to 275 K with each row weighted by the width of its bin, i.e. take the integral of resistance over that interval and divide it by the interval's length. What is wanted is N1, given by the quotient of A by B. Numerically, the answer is 0.94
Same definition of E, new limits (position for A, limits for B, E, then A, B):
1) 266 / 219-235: 199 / 222.5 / 245.9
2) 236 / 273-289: 264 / 253.6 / 242.9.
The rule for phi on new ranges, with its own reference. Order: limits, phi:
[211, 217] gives 0.033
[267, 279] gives -0.031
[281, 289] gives 0.040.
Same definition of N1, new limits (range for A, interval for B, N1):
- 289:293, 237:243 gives 0.89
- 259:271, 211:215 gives 1.14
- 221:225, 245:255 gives 0.81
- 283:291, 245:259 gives 0.81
